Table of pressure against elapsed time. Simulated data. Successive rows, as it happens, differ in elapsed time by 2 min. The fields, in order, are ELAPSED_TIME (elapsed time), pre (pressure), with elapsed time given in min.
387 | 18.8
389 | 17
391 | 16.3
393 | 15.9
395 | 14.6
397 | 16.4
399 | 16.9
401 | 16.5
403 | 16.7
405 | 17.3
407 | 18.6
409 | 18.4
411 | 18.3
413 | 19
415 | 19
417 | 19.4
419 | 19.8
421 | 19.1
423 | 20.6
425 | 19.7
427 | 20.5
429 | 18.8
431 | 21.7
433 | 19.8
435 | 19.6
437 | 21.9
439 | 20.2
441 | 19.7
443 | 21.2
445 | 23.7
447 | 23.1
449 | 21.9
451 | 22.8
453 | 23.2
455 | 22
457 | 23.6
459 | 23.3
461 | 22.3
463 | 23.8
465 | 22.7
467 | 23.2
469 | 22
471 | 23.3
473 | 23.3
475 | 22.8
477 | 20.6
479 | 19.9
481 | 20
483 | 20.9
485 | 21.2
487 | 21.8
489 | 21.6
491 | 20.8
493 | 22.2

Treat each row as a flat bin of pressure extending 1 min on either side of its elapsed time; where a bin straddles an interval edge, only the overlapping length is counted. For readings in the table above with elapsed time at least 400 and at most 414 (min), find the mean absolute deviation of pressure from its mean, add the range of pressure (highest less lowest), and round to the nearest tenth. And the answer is 3.4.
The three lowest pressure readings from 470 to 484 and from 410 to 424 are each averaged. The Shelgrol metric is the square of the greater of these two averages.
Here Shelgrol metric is 407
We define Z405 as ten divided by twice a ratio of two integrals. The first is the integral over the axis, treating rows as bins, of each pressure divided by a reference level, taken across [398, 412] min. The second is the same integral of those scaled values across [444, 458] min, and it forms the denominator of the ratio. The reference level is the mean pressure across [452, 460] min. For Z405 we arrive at 6.5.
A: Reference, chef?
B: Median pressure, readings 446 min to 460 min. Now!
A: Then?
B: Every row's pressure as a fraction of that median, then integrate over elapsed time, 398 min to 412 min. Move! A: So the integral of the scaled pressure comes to 10.6 min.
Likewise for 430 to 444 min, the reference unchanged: 12.5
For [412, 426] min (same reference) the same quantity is 11.8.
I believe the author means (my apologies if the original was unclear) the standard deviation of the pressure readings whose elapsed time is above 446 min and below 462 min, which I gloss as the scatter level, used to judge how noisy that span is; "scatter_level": 0.6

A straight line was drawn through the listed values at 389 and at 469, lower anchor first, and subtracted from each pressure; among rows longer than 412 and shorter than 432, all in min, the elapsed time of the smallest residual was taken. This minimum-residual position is 429 min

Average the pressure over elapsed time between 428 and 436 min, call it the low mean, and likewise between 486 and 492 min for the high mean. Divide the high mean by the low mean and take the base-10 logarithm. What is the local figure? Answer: 0.030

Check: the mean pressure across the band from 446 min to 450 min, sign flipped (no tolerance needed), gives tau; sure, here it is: -22.5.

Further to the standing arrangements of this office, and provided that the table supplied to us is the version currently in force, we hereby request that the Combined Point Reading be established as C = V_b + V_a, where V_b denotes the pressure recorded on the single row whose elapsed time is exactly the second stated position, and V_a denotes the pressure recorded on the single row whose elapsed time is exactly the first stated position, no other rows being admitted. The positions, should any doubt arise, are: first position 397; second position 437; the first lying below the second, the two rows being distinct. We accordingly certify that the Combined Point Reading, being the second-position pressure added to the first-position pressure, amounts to 38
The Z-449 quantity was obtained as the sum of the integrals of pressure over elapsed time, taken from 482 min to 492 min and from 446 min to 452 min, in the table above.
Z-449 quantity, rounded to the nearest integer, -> 348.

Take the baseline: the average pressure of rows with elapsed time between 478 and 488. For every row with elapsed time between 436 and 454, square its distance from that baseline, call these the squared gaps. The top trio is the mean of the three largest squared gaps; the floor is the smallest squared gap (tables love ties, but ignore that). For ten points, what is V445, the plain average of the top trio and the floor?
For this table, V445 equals 3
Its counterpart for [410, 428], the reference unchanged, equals 2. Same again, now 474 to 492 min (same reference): 1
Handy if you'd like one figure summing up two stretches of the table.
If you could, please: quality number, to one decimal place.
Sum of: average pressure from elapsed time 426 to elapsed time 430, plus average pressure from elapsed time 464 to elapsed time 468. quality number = 42.6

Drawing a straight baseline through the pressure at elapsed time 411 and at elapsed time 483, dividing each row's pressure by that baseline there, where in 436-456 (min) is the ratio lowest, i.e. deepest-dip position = 441 min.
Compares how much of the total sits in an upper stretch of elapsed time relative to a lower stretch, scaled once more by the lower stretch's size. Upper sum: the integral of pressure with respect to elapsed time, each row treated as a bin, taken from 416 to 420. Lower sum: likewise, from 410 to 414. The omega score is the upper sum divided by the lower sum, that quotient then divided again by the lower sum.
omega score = 0.014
